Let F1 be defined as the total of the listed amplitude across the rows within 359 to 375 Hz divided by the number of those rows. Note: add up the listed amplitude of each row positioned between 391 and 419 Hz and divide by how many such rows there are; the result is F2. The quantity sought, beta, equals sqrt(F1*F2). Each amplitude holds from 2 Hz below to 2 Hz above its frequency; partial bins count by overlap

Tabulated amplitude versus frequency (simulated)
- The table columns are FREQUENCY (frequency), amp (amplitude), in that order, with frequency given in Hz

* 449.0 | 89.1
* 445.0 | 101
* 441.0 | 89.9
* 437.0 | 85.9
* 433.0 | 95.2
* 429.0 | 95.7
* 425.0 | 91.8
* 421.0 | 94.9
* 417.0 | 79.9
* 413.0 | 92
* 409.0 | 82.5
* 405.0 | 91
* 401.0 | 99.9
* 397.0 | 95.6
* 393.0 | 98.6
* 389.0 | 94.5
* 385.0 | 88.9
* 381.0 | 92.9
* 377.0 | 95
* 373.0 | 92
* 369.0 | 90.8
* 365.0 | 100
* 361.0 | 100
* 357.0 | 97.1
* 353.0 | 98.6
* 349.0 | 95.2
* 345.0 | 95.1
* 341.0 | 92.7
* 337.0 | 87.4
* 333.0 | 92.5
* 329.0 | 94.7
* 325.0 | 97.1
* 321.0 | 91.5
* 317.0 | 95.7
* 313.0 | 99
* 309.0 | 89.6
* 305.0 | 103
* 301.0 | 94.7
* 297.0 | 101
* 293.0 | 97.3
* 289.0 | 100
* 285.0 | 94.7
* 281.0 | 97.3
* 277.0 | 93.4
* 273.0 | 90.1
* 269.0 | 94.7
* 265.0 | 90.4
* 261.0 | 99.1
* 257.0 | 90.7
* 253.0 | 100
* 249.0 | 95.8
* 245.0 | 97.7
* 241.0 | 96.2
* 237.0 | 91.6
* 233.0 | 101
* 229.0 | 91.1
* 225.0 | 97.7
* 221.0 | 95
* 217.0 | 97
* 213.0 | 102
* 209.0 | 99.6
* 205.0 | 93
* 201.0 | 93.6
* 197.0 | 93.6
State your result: 94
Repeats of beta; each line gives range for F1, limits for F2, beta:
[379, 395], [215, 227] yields 95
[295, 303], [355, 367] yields 98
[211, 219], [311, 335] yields 97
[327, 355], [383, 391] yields 93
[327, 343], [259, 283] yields 93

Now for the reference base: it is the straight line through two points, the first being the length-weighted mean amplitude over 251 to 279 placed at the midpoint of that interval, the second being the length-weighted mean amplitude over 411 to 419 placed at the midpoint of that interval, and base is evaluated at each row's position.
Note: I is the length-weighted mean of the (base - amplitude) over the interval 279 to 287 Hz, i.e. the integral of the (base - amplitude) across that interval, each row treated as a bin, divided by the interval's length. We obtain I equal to -2.9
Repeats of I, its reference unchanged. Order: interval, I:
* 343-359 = -7.1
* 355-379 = -7.3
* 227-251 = -0.1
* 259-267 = -0.6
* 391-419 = -4.9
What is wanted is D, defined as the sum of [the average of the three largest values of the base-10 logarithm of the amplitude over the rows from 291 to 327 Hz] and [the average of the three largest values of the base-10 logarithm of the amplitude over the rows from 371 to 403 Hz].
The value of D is 3.996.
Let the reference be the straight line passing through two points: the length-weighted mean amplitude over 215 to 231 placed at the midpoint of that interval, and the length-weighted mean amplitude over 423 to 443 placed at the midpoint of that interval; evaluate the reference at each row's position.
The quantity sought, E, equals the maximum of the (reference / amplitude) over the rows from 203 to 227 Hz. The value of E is 1.03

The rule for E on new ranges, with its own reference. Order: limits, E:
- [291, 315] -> 1.05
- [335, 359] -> 1.07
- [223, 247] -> 1.04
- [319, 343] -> 1.07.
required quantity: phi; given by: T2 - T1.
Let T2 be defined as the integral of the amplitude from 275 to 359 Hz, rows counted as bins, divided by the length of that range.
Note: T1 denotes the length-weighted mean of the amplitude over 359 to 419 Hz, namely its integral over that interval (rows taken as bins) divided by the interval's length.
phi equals 2.7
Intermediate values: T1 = 92.9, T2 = 95.6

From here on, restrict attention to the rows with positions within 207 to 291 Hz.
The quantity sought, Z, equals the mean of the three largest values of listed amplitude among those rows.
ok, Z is 101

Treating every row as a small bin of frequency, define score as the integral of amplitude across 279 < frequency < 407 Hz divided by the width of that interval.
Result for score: 95.4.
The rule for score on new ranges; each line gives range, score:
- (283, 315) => 97.4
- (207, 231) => 97.1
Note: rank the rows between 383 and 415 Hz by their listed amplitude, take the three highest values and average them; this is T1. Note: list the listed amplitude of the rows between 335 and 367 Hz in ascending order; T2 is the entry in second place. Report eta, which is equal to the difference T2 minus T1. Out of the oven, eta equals -5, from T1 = 98.0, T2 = 92.7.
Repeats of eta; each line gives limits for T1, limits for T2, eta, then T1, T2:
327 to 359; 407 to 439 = -14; 97.0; 82.5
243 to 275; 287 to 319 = -4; 98.9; 94.7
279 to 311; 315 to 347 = -10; 101.3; 91.5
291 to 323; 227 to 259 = -10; 101.0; 91.1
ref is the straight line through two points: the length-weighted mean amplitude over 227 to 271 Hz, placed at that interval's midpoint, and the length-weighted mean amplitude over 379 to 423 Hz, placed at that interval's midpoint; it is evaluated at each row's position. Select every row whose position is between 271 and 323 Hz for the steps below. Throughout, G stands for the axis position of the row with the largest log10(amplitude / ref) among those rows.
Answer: 305.0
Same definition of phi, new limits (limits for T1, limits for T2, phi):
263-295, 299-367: 0.8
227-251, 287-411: -0.6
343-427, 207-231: 3.4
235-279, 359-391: -0.3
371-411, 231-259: 3.1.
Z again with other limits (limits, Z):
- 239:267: 99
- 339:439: 100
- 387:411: 98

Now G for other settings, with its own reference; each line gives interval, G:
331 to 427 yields 401.0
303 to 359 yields 305.0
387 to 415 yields 401.0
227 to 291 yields 289.0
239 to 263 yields 253.0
